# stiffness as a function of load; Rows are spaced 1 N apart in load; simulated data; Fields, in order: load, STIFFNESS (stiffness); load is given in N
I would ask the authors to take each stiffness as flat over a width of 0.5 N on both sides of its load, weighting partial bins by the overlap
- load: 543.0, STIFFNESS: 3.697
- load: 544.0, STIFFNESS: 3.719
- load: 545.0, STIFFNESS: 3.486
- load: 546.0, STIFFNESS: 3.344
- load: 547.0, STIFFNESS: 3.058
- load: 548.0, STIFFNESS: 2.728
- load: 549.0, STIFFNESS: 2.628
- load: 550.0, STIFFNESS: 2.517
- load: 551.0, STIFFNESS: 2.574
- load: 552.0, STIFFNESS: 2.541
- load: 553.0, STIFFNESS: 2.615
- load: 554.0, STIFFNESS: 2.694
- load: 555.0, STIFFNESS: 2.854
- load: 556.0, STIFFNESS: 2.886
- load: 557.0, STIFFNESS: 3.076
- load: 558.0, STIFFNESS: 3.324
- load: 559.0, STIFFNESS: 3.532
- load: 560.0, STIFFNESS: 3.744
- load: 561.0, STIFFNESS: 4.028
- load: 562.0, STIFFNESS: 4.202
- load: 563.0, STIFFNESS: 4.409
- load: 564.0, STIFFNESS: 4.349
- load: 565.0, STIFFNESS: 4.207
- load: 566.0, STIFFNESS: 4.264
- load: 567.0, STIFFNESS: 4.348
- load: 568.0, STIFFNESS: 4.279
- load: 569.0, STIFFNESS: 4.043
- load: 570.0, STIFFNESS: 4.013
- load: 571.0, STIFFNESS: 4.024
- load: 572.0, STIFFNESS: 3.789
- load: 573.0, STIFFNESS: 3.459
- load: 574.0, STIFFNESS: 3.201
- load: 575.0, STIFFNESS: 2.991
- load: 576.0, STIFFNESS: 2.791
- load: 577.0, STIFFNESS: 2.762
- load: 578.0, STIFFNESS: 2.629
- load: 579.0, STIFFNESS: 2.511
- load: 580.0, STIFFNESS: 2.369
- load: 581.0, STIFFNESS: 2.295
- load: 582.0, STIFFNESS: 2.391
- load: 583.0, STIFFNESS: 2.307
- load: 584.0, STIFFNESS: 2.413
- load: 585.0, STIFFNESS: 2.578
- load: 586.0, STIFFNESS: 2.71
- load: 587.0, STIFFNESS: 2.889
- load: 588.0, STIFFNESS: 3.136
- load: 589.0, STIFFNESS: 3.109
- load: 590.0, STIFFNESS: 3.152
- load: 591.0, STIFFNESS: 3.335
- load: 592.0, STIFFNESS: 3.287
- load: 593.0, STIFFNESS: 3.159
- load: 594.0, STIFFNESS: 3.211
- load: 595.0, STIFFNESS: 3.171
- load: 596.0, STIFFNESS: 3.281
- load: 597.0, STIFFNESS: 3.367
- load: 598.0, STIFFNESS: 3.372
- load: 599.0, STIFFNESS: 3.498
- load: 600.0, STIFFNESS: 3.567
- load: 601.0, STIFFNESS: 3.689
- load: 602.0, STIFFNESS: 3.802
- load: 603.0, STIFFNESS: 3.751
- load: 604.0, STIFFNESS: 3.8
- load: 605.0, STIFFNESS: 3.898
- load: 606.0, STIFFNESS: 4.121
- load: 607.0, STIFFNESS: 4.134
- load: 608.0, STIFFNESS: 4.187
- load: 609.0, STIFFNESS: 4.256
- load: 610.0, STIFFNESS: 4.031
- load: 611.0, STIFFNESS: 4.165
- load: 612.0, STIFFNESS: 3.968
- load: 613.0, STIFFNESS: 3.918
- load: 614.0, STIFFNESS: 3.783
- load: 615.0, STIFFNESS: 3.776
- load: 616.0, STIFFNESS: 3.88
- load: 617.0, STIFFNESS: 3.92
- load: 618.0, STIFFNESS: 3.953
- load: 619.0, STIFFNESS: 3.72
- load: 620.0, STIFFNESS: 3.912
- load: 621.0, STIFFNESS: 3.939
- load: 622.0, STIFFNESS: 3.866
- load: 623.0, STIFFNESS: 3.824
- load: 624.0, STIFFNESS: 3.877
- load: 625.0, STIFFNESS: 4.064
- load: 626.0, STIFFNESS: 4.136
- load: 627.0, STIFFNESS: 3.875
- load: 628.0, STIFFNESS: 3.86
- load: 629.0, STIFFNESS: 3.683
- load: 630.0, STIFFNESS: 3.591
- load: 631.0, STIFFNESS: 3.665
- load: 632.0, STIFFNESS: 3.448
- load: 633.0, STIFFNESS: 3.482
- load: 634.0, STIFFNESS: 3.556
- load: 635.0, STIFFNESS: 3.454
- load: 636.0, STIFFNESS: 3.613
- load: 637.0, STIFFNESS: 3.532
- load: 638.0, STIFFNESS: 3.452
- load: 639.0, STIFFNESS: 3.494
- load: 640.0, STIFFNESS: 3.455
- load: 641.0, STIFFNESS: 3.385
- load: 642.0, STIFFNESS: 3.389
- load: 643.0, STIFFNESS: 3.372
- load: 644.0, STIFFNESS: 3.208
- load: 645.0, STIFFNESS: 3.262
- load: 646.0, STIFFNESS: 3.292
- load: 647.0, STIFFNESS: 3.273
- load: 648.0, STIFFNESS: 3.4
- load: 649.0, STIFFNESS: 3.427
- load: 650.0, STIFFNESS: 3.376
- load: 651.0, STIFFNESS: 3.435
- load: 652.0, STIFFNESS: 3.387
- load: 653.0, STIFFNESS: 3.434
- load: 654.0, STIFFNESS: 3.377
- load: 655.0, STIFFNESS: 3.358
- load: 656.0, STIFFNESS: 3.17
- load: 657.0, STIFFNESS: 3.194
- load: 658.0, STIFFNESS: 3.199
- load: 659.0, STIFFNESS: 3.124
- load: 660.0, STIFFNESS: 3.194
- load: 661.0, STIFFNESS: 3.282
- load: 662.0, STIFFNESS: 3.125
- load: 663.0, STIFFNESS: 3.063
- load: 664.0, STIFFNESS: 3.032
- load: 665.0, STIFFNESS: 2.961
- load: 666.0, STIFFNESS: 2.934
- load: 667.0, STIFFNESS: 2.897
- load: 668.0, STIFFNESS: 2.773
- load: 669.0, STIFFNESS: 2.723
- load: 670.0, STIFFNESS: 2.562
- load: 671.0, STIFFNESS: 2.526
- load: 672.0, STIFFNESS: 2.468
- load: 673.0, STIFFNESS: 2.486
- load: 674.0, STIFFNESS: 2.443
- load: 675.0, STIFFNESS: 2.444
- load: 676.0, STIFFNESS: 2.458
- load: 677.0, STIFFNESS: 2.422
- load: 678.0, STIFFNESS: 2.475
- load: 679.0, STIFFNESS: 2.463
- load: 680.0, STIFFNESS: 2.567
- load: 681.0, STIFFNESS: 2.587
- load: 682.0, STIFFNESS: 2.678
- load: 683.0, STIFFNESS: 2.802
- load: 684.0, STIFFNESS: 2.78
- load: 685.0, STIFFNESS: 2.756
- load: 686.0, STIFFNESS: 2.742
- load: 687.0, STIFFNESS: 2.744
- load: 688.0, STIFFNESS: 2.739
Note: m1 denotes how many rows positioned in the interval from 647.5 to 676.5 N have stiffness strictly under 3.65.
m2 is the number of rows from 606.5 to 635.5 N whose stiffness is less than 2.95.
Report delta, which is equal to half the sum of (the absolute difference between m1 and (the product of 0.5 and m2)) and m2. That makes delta 14.5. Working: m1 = 29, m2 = 0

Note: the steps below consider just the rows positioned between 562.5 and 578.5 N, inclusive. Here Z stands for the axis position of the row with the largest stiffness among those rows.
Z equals 563.0 N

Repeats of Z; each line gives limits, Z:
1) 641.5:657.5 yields 651.0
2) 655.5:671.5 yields 661.0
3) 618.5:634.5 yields 626.0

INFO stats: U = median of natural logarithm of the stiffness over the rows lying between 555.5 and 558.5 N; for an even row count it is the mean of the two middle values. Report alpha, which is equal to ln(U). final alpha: 0.12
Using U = 1.12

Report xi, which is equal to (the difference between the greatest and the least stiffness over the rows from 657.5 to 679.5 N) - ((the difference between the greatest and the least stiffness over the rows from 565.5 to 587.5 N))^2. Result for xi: -3.4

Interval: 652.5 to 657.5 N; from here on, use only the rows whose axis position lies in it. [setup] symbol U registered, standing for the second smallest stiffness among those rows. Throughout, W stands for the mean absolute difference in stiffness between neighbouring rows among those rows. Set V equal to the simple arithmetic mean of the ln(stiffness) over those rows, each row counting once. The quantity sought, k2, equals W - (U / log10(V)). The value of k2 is -41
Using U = 3.194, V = 1.20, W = 0.072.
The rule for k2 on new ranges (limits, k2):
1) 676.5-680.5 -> 59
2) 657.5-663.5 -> -51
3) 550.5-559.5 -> -104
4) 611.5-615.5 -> -29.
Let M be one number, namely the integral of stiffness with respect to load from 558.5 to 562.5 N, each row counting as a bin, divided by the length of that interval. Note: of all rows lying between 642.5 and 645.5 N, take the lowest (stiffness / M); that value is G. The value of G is 0.83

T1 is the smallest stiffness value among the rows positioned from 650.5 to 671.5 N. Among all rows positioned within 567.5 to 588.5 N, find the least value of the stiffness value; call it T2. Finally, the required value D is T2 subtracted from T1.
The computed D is 0.2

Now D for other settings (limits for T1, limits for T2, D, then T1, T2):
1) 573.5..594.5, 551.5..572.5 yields -0.2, 2.295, 2.541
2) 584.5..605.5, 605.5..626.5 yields -1.1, 2.578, 3.72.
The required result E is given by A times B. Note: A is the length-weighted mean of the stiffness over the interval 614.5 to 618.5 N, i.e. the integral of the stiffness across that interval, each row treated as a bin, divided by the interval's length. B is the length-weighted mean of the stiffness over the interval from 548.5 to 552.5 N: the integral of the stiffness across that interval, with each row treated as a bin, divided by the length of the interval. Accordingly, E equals 10.0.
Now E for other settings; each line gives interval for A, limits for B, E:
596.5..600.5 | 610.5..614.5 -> 13.7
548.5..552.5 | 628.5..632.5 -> 9.2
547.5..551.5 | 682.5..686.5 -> 7.2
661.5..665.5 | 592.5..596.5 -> 9.8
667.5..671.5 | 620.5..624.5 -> 10.3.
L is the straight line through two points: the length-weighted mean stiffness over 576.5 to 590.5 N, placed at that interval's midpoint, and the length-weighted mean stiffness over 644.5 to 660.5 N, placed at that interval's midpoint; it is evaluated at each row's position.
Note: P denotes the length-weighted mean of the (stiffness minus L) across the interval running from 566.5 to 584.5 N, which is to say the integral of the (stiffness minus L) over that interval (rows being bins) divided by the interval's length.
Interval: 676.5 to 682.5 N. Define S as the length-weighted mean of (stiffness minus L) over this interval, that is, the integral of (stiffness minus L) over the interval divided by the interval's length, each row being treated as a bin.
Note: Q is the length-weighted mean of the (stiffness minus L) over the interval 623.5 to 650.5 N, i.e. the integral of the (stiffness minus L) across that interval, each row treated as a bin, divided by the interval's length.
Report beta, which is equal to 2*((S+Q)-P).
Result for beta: -2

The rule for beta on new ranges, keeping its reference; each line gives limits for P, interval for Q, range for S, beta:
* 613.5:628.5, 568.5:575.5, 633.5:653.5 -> 1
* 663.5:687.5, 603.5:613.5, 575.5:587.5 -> 4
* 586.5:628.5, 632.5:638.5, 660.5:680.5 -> -2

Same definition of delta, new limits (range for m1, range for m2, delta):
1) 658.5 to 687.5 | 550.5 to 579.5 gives 17.0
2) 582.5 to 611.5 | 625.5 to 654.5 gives 9.0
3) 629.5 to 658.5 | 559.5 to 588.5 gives 17.0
